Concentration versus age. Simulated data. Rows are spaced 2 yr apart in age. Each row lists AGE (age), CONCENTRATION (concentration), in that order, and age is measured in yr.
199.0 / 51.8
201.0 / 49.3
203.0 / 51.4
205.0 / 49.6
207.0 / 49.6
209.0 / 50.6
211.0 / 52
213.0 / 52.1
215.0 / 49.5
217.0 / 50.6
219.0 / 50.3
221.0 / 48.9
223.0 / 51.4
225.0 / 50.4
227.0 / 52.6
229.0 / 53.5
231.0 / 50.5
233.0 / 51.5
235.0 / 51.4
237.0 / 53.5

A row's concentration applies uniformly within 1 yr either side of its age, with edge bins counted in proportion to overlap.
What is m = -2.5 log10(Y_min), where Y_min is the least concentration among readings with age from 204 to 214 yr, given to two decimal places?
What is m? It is -4.24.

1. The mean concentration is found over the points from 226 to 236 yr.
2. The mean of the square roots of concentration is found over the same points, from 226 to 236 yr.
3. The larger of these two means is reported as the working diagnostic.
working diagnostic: 51.9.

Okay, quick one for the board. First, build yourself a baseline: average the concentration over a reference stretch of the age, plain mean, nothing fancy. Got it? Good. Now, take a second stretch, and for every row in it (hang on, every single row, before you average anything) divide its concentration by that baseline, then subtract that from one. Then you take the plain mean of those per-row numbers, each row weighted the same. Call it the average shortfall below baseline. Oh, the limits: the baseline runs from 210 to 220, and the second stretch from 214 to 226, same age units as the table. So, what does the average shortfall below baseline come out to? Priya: 0.014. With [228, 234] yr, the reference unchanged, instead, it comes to -0.018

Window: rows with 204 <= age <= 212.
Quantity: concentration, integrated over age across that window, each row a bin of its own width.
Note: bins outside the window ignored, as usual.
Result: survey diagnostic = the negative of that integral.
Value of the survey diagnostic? -404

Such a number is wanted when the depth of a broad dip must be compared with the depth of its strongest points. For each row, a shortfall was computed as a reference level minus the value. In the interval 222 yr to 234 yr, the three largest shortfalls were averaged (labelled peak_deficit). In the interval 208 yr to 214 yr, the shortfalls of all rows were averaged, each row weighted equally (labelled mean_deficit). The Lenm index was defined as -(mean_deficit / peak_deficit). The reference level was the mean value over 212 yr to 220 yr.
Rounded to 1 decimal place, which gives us -6.6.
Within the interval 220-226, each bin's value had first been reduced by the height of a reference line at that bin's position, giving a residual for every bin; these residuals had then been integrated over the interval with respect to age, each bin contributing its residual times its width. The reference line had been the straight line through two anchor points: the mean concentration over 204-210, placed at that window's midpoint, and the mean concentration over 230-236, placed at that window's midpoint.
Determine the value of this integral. -2.6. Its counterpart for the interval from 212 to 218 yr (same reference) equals 2.6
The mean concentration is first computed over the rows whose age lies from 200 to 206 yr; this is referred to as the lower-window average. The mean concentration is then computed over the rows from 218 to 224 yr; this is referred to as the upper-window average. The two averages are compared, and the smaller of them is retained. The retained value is 50.1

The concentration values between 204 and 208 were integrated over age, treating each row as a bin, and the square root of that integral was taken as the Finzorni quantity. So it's 14.1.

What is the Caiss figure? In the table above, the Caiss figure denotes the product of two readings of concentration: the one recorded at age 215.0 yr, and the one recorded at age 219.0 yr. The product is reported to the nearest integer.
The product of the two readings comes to 2490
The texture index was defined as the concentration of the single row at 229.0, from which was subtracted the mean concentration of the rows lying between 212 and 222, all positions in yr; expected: 3.2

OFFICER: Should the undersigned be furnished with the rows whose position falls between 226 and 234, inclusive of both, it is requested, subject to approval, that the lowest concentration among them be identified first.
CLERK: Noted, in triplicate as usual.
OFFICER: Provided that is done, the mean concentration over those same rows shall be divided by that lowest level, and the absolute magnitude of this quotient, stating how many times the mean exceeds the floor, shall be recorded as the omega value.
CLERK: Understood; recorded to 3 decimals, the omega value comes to 1.030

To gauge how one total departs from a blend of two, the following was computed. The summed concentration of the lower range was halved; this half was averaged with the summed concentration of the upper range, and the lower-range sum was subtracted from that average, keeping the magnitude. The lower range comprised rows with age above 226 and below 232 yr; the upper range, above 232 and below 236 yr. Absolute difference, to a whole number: 66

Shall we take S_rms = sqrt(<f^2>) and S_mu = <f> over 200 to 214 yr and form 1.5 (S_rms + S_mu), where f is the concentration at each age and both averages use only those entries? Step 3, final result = 152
